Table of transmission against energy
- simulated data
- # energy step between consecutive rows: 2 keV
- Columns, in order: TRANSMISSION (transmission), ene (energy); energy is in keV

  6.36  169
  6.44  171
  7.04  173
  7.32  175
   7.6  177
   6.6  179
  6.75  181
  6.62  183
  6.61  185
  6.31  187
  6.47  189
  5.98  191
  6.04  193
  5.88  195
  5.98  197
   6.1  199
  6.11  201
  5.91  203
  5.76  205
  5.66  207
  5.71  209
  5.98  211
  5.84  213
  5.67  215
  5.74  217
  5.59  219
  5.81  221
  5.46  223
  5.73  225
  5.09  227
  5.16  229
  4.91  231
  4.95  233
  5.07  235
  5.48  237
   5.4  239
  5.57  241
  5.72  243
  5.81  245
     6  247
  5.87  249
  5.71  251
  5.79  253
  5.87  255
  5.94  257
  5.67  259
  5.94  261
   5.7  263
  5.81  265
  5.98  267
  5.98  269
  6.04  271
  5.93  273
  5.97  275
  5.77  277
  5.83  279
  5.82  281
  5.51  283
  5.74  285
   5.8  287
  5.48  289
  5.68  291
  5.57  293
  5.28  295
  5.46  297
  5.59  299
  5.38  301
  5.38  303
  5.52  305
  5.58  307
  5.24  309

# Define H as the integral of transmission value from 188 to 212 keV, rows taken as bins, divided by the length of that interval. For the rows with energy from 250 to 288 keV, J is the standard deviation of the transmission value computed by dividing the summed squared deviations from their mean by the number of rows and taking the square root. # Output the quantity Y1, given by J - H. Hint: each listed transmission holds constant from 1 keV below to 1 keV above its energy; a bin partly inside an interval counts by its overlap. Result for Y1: -5.8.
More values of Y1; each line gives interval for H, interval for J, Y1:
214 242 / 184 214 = -5.1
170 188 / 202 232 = -6.5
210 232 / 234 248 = -5.3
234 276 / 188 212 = -5.6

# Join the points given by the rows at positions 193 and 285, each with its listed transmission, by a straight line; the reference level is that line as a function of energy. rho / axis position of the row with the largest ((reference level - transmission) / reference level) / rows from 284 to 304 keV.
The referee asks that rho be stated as 295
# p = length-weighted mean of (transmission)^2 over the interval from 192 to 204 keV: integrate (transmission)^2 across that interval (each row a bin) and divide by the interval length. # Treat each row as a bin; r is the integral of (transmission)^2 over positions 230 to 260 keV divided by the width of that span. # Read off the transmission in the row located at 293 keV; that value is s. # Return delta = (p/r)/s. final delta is 0.207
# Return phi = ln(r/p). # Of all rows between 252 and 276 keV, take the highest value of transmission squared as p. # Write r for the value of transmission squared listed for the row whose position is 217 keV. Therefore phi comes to -0.10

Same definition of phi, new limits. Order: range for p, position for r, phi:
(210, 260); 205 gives -0.08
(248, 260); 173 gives 0.34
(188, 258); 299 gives -0.29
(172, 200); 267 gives -0.48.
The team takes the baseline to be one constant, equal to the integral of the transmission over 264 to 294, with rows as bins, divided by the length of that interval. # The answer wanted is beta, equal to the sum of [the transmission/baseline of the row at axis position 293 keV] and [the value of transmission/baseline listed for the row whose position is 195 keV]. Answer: 1.98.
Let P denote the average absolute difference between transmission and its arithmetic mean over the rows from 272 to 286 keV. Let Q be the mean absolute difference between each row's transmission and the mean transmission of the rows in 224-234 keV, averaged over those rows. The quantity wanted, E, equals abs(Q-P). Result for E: 0.120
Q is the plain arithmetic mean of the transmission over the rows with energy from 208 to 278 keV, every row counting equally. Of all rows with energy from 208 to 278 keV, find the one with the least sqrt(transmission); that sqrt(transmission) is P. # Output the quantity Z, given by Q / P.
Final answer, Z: 2.56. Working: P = 2.22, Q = 5.68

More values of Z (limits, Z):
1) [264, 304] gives 2.48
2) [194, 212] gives 2.48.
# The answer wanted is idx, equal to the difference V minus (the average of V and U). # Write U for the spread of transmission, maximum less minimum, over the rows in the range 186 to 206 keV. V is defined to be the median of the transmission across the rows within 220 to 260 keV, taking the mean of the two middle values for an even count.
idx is 2.49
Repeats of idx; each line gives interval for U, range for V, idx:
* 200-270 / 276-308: 2.19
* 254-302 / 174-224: 2.61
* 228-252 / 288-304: 2.19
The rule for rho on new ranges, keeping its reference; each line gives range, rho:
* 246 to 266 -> 259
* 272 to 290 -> 289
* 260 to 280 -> 263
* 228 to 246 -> 231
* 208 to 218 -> 215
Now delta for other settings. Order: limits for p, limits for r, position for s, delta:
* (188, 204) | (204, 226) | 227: 0.220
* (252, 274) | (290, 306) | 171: 0.178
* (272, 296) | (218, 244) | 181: 0.166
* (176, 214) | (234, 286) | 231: 0.237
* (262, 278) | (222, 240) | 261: 0.212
